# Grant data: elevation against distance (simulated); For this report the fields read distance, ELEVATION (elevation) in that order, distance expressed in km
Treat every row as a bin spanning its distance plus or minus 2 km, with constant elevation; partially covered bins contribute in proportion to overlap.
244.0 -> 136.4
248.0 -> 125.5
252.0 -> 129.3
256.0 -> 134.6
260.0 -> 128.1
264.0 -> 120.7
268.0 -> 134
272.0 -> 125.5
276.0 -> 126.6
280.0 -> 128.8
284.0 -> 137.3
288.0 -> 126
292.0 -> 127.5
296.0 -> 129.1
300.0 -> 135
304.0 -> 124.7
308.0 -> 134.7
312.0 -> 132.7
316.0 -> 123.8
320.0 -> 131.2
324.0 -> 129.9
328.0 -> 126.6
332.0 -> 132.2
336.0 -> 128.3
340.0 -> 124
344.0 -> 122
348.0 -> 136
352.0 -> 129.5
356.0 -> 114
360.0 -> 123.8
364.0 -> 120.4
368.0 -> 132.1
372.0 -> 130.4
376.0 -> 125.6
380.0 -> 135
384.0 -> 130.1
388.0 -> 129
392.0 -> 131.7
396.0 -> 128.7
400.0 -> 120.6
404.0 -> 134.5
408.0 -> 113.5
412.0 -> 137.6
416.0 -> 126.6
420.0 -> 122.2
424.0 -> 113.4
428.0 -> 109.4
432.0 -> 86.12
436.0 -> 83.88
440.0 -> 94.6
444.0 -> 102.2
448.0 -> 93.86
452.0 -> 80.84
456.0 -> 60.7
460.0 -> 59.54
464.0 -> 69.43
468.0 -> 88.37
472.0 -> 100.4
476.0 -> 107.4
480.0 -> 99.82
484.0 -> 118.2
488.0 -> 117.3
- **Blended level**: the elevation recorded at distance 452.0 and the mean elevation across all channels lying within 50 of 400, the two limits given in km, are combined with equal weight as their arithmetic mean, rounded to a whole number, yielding 100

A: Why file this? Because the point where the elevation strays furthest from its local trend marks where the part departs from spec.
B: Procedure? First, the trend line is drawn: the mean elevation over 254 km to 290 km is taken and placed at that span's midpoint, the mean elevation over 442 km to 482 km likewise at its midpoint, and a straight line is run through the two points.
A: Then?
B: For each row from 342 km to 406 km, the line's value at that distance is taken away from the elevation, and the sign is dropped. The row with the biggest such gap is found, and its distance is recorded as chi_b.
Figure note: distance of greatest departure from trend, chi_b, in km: 404.0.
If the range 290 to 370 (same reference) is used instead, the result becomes 368.0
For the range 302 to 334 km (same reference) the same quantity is 332.0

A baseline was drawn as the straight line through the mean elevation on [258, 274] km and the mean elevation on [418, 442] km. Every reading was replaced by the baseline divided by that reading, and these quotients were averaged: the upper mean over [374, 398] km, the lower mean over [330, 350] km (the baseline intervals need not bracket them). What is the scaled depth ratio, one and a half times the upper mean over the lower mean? 1.39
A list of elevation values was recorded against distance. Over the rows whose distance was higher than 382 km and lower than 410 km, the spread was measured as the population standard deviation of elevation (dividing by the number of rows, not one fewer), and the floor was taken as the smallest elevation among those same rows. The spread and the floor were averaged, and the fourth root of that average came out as 2.78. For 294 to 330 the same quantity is 2.83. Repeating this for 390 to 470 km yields 2.54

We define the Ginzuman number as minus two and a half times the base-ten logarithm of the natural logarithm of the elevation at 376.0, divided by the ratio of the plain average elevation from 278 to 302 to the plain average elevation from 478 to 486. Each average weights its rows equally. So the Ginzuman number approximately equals -1.5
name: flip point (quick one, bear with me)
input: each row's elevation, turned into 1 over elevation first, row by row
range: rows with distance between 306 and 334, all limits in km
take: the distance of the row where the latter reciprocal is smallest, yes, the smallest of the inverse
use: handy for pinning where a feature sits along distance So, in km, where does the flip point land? 308.0 km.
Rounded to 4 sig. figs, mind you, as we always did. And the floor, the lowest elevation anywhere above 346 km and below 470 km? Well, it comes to 59.54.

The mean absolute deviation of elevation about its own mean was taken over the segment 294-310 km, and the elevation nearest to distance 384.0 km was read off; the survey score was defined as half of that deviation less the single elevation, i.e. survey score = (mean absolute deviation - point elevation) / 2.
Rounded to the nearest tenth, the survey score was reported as -63.1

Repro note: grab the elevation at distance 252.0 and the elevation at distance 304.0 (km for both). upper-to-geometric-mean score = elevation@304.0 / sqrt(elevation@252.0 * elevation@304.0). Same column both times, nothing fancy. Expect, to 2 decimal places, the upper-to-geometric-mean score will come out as 0.98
